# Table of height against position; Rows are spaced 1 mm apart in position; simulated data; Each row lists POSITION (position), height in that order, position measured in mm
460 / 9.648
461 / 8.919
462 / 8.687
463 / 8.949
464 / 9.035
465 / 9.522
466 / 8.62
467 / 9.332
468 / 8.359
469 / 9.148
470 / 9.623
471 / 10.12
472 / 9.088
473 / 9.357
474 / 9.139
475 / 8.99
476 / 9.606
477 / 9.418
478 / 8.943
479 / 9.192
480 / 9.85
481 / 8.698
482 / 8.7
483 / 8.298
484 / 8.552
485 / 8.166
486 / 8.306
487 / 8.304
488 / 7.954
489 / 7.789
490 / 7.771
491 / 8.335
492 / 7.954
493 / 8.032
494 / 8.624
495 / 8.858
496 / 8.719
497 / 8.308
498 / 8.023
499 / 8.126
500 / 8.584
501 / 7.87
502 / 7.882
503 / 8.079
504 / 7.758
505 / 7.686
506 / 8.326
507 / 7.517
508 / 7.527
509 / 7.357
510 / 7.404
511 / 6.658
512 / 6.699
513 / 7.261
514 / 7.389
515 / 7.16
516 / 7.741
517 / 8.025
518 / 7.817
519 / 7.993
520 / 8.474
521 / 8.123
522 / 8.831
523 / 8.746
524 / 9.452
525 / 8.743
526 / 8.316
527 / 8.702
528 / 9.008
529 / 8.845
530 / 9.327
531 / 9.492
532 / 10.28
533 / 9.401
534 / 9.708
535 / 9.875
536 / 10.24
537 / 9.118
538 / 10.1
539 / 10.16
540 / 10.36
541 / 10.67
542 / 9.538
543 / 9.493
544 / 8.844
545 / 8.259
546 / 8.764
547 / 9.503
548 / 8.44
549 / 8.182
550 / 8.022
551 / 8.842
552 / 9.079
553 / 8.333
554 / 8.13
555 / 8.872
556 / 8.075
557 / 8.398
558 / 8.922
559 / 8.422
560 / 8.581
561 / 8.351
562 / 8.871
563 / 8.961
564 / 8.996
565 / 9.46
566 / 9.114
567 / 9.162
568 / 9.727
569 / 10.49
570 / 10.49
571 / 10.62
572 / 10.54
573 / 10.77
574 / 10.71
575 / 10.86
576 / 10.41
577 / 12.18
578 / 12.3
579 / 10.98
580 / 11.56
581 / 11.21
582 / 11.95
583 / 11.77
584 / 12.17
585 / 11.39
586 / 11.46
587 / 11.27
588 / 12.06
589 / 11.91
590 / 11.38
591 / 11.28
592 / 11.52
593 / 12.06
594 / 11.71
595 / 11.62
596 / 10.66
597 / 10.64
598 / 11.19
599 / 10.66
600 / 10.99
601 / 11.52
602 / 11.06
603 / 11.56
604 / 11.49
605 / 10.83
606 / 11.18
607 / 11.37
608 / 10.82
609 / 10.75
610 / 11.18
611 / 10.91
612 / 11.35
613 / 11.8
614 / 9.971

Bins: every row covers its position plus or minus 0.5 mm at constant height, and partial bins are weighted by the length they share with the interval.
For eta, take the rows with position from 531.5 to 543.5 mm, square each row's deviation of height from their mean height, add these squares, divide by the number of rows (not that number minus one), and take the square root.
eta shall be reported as 0.44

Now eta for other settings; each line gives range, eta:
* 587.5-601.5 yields 0.48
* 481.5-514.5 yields 0.53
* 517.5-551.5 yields 0.76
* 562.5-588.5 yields 1.02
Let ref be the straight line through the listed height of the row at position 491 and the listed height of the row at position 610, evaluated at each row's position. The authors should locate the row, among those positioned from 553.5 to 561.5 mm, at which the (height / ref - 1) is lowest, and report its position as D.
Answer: 556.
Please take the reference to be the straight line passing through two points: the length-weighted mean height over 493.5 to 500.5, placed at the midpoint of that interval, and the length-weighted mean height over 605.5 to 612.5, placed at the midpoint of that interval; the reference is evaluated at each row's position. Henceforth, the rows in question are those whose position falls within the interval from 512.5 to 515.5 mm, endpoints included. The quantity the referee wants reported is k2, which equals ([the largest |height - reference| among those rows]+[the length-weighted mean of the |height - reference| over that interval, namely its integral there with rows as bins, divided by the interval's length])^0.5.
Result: 1.8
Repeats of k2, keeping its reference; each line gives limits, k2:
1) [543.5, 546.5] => 1.5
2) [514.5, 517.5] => 1.7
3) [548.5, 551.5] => 1.7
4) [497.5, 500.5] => 0.9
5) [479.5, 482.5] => 1.7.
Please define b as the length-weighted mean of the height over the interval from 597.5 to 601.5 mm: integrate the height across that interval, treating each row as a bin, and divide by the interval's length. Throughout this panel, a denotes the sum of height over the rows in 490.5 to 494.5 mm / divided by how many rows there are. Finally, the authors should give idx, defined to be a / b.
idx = 0.74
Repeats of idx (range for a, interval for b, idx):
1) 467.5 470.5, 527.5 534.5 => 0.96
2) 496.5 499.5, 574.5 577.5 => 0.73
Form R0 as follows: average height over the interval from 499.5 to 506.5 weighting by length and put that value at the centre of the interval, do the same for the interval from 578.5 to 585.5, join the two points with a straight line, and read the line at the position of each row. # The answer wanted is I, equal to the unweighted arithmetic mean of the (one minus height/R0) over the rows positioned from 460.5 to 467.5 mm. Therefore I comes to -0.44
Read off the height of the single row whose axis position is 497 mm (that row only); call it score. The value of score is 8.308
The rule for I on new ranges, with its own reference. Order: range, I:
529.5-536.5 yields -0.04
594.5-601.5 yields 0.10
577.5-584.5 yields -0.02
